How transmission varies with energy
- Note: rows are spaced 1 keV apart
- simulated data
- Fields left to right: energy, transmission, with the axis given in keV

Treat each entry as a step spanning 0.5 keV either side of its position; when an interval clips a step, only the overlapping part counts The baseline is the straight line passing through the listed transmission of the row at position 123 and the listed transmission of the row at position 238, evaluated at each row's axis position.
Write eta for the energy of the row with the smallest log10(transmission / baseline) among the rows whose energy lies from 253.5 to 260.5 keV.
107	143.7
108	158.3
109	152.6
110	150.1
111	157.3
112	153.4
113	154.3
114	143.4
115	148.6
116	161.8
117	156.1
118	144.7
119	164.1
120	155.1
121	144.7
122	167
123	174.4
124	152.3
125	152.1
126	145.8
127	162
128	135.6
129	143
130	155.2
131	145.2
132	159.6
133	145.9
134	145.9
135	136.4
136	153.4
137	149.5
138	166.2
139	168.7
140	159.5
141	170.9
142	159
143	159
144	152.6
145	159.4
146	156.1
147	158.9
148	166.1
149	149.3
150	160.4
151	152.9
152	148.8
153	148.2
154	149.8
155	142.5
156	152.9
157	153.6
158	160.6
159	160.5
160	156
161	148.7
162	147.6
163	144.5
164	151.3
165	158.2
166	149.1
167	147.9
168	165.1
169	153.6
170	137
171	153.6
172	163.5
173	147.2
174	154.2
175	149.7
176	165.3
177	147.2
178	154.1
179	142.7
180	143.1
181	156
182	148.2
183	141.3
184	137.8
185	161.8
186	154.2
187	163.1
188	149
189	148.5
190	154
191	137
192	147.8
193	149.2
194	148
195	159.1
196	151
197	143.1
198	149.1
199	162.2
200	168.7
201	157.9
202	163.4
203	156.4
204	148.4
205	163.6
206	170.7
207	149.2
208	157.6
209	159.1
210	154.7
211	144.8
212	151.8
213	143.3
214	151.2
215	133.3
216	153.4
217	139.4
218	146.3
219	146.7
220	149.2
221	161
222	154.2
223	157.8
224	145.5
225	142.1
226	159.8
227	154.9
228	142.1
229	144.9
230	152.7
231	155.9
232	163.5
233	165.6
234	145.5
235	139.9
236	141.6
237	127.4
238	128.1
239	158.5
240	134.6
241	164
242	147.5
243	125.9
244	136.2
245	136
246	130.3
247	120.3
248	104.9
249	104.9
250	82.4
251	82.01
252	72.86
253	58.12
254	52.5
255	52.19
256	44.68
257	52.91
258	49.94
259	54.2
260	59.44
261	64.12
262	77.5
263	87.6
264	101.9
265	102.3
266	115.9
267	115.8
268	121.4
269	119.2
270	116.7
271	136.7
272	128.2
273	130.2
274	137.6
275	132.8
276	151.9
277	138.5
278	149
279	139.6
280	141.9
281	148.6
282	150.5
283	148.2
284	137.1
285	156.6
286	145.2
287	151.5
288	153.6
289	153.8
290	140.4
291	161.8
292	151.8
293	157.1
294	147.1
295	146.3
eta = 256 keV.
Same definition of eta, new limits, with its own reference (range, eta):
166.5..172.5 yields 170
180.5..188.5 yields 184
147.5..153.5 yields 149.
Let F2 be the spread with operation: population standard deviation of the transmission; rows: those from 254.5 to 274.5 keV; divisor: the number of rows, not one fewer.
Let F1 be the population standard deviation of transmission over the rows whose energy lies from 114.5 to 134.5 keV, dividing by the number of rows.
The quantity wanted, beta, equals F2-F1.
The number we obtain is 23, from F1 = 9.4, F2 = 32.4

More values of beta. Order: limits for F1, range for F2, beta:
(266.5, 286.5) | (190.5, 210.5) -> -4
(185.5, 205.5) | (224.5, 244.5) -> 4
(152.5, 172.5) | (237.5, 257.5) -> 31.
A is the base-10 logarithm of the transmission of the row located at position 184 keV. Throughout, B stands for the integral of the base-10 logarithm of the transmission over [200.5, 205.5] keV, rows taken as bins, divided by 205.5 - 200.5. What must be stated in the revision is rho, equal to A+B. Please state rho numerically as 4.34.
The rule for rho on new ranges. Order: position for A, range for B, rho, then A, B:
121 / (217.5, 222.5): 4.34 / 2.16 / 2.18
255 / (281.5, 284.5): 3.88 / 1.72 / 2.16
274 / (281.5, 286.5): 4.31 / 2.14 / 2.17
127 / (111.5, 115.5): 4.39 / 2.21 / 2.18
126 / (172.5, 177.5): 4.35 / 2.16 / 2.18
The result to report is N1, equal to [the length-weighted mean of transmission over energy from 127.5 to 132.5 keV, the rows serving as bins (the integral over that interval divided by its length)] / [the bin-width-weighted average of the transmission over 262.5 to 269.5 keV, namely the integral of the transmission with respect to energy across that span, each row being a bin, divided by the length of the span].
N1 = 1.35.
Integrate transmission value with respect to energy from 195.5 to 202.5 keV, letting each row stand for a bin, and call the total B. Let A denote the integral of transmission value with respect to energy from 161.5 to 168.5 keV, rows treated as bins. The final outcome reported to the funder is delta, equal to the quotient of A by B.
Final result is 0.97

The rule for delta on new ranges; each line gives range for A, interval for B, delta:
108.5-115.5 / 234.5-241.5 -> 1.07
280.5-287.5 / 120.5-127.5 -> 0.94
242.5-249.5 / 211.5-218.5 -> 0.84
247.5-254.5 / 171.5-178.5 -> 0.52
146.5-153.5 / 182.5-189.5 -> 1.03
